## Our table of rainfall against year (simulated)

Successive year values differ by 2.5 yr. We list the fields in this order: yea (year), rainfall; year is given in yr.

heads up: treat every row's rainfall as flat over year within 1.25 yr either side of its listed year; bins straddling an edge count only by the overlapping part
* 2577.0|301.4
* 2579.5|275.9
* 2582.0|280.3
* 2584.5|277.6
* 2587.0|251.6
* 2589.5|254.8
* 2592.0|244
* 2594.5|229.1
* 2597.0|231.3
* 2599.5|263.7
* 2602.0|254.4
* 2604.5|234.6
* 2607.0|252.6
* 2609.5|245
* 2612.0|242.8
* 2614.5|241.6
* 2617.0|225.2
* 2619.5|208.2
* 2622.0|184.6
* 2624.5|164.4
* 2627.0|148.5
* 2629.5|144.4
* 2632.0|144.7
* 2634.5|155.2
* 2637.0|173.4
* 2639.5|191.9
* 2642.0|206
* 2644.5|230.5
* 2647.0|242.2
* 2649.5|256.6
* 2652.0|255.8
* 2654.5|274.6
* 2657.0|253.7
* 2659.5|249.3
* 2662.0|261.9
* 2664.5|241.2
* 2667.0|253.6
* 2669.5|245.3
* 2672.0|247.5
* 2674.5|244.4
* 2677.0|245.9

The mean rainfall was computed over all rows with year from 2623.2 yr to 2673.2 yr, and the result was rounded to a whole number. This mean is 217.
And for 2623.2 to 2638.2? 155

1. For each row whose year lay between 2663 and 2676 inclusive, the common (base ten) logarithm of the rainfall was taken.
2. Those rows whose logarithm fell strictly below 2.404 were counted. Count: 4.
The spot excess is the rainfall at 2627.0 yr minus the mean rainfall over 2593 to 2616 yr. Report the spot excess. -95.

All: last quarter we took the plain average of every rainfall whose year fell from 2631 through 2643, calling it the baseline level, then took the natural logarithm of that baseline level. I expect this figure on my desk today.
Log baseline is 5.16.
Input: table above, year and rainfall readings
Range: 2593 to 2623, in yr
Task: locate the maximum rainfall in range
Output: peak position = 2599.5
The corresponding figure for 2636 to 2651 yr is 2649.5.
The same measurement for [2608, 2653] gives 2649.5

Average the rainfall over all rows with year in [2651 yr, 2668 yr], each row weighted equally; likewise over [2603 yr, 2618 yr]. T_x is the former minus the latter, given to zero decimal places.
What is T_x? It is 15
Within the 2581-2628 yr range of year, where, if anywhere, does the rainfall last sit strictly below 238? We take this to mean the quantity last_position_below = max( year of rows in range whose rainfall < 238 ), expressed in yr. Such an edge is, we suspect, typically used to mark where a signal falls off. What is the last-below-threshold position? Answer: 2627.0 yr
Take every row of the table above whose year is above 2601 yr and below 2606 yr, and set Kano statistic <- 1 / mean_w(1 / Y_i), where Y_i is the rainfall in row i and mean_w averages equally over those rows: 244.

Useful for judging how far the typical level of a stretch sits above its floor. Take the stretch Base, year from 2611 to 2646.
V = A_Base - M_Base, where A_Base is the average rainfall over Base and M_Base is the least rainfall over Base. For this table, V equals 46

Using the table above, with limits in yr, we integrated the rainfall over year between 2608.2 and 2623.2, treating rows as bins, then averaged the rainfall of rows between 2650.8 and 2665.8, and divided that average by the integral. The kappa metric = 0.076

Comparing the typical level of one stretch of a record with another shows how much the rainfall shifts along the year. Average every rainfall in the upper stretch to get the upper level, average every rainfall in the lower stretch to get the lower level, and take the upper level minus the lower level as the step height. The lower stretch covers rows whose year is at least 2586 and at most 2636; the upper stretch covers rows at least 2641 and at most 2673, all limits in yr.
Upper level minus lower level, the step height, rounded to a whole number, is 32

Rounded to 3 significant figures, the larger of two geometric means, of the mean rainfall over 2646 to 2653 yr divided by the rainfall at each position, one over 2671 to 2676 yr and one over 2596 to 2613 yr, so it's 1.02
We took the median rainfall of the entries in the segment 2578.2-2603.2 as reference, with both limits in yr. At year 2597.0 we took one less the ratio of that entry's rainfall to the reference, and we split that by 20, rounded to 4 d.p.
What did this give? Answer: 0.0046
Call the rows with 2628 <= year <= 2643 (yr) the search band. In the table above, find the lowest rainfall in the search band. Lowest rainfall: 144.4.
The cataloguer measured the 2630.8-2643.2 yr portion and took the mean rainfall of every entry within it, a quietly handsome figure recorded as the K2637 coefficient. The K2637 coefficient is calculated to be 174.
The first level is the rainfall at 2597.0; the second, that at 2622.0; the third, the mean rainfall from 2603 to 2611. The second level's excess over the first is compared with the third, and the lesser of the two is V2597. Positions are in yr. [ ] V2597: -47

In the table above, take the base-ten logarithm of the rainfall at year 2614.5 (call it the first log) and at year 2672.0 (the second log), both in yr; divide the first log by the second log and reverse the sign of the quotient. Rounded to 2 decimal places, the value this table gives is -1.00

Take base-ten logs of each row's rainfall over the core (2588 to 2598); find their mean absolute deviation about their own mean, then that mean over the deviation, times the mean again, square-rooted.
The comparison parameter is 18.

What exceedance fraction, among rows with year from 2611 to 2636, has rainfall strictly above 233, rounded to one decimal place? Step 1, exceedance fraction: 0.2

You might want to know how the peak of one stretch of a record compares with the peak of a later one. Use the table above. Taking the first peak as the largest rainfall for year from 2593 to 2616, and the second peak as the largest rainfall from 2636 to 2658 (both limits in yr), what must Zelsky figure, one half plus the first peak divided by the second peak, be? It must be 1.5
